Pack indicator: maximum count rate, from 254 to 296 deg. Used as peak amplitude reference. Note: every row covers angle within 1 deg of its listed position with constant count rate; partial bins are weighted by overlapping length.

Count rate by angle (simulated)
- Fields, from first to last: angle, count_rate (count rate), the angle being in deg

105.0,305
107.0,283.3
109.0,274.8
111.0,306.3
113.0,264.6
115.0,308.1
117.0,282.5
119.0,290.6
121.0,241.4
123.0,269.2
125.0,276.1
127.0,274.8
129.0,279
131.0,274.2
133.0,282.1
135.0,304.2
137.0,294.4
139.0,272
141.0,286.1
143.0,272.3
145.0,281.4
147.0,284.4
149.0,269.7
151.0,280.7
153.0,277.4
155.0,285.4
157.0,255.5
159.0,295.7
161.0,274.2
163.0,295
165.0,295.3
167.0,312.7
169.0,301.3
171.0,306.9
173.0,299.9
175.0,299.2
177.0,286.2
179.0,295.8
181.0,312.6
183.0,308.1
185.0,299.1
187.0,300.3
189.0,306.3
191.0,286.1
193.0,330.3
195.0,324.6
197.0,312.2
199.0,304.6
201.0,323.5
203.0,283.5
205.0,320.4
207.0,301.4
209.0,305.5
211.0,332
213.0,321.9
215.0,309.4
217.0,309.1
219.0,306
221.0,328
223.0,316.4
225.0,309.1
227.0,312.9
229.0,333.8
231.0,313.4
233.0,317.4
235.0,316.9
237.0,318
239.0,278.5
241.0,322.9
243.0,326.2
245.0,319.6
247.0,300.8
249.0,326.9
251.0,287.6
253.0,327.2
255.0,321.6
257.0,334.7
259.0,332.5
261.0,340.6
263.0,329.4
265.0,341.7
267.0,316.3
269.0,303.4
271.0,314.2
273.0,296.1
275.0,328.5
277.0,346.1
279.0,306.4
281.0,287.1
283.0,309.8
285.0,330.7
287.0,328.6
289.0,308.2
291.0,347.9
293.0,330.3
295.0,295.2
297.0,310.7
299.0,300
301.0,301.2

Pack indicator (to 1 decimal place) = 347.9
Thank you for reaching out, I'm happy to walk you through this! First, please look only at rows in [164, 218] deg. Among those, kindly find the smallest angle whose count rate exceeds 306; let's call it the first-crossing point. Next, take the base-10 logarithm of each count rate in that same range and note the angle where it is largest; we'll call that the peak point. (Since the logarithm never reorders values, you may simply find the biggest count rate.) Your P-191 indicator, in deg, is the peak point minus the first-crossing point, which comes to 44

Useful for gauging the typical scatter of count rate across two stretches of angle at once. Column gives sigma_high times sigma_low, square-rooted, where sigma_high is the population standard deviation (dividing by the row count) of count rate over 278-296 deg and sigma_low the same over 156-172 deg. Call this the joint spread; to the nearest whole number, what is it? 18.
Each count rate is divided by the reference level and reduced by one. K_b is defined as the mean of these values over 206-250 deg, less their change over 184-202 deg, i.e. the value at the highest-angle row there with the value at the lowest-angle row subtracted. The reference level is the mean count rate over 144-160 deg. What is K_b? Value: 0.04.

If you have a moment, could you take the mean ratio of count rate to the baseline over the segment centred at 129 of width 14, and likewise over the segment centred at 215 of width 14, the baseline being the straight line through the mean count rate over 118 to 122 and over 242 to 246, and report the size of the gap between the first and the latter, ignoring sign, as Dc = 0.015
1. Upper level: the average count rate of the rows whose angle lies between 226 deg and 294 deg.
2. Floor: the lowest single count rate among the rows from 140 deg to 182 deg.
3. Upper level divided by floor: 1.25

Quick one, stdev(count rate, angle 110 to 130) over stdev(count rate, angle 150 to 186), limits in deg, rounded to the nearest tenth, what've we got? 1.3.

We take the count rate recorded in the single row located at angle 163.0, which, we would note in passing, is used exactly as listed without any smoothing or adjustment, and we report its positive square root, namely 17.2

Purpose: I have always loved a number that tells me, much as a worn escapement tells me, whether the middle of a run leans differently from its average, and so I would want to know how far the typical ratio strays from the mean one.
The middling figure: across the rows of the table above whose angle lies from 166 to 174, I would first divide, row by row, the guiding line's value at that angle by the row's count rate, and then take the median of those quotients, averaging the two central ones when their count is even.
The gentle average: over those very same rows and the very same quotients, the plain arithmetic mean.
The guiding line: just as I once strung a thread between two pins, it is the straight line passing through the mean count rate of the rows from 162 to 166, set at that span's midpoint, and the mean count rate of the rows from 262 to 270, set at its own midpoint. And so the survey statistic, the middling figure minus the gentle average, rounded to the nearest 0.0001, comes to 0.0033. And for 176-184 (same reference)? -0.0041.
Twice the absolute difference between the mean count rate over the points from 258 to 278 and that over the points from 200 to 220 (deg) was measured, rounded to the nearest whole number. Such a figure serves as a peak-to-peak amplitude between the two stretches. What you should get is 27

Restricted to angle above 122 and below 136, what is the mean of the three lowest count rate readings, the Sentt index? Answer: 273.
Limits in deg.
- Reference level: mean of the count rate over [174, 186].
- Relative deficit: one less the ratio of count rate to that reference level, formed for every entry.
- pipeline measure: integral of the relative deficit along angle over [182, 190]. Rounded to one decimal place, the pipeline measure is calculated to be -0.1 deg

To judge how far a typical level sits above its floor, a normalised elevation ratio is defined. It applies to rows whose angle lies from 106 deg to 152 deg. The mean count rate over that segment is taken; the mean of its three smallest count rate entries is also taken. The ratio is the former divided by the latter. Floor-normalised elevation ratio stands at 1.09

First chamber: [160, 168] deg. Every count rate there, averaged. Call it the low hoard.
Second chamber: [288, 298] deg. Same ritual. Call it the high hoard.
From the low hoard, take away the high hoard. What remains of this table -24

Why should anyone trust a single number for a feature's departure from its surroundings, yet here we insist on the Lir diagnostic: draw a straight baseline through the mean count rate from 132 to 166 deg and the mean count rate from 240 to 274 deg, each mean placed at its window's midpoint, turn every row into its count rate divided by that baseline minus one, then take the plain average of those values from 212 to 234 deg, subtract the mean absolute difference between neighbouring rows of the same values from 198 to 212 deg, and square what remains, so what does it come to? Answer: 0.0029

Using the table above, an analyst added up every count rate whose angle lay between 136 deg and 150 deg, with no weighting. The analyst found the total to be 1960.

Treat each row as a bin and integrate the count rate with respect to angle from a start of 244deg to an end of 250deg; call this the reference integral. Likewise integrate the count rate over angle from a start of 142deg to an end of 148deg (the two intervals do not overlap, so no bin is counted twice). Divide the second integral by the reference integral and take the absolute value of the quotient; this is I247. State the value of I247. 0.88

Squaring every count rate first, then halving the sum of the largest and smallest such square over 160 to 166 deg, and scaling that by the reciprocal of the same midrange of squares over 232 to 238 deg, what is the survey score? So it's 0.81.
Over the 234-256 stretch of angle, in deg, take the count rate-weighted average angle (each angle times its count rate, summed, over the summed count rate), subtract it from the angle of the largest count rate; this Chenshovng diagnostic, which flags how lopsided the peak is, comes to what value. 8.0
